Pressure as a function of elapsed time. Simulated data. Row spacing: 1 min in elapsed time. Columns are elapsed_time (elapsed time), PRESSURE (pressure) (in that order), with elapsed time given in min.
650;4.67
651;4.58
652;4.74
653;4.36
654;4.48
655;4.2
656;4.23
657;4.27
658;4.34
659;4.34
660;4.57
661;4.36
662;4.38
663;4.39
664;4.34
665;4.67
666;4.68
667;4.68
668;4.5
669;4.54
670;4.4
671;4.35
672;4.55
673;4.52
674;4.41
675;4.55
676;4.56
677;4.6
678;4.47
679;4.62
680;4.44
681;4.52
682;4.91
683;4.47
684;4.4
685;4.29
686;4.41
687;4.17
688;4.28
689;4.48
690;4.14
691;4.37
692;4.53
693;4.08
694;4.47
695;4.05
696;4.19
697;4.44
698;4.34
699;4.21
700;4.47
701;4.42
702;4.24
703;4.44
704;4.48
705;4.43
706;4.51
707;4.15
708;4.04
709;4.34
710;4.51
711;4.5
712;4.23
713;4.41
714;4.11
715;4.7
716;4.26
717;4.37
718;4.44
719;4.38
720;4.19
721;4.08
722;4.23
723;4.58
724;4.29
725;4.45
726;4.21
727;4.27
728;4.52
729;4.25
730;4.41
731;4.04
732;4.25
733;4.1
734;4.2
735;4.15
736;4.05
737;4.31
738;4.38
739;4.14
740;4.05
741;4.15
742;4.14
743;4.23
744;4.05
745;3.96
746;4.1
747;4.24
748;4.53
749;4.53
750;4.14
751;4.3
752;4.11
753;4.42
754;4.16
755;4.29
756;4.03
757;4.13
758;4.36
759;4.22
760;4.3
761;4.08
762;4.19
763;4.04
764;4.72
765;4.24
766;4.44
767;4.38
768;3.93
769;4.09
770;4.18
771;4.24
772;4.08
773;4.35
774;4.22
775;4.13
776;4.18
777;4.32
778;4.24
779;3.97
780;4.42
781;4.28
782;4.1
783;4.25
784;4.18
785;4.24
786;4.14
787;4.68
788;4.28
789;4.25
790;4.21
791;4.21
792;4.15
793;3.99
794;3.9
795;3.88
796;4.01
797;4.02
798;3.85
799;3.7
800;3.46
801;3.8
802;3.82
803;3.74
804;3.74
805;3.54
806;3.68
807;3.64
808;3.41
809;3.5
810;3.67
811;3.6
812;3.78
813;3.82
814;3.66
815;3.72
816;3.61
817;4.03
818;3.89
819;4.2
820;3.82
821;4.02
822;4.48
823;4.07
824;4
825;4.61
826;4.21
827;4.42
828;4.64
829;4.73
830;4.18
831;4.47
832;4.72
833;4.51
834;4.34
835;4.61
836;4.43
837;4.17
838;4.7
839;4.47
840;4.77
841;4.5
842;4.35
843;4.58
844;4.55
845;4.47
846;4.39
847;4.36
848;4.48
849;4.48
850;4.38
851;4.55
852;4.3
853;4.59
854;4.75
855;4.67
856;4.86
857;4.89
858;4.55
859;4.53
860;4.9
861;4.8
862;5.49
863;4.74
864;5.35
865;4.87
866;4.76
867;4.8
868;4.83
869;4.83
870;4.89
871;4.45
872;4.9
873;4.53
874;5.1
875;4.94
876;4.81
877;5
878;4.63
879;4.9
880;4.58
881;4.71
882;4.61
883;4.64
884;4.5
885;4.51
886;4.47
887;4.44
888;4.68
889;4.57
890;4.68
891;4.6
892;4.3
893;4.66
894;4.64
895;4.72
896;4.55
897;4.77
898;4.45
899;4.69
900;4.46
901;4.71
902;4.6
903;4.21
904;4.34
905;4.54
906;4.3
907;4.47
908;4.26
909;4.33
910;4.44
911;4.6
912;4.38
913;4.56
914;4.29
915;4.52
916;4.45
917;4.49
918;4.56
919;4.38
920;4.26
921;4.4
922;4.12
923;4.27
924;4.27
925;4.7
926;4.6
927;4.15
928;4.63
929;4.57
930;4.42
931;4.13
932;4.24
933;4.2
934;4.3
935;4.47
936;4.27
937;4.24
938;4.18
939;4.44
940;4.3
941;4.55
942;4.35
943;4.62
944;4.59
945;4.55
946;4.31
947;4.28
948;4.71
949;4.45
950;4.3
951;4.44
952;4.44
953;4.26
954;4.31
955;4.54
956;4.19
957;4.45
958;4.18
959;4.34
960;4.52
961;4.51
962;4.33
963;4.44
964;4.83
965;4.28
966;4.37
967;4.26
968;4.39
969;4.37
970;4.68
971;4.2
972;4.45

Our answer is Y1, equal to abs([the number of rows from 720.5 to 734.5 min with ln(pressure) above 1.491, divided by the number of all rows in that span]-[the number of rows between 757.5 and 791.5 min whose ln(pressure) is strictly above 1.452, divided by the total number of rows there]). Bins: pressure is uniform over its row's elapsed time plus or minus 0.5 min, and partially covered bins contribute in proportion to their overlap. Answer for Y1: 0.11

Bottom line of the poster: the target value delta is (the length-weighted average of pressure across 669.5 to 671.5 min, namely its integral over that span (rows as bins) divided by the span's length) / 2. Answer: 2.19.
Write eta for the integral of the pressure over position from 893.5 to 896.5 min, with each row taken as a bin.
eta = 13.9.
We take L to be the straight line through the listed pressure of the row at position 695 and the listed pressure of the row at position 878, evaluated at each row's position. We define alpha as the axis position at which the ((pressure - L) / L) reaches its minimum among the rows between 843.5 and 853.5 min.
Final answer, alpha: 852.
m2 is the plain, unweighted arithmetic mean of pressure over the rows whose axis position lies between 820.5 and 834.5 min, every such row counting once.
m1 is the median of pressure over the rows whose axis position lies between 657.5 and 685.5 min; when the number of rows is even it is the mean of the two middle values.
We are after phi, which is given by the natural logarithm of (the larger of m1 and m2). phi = 1.501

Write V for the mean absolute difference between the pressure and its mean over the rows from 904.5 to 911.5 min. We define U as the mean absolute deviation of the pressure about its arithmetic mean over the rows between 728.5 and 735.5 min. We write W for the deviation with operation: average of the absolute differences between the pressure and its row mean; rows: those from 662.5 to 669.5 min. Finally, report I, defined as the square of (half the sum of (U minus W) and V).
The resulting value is 0.0016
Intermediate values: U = 0.09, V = 0.11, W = 0.115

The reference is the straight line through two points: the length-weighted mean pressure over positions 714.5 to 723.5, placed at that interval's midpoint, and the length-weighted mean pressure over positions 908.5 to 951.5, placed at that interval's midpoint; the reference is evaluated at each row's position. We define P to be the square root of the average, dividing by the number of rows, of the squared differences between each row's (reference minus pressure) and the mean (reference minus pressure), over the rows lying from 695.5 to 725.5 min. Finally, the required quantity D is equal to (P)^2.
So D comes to 0.024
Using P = 0.16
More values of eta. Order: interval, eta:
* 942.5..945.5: 13.8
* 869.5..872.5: 14.2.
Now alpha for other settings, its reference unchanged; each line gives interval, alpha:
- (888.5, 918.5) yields 903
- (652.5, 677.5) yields 655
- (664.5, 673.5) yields 671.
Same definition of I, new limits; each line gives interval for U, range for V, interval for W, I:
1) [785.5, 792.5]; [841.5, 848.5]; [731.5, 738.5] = 0.0025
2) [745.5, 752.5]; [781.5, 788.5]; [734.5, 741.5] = 0.0076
